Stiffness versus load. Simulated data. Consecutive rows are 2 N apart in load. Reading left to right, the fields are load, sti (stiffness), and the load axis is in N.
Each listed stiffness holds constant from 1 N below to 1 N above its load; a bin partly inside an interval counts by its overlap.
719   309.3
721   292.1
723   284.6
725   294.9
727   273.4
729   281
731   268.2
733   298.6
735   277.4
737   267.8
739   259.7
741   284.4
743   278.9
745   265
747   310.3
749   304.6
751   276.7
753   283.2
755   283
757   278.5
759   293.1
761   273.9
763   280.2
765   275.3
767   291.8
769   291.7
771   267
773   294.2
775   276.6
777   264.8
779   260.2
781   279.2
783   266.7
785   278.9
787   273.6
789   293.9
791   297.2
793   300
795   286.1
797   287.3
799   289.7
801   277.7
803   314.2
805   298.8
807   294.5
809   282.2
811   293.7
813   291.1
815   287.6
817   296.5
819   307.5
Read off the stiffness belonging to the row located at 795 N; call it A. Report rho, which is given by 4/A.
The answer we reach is 0.0140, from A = 286.1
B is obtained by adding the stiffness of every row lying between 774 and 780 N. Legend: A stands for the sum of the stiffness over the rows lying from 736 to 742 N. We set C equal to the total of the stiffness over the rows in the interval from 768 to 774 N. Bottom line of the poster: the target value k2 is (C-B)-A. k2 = -761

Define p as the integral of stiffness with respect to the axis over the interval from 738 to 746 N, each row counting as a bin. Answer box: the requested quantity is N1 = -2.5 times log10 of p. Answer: -8.34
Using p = 2176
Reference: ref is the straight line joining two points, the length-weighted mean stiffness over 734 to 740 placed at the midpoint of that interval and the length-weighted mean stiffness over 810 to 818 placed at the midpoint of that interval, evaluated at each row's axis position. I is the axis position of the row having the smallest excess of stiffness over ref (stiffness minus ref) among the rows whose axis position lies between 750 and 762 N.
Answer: 761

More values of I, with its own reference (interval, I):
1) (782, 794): 783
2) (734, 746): 739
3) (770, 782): 779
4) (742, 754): 745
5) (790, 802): 801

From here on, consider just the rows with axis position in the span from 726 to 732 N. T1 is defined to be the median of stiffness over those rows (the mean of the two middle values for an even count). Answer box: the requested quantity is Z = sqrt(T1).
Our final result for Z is 16.5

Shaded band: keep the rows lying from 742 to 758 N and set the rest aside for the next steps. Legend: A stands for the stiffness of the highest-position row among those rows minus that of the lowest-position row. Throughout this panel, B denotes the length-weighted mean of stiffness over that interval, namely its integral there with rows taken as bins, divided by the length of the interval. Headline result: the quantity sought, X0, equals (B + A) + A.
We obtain 284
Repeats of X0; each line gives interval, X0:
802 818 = 259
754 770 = 301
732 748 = 304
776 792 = 342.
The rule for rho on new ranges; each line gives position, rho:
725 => 0.0136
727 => 0.0146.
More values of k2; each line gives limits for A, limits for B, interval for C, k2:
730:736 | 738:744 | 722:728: -814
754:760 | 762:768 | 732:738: -858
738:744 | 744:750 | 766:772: -852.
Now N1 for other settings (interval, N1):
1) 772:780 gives -8.35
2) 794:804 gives -8.66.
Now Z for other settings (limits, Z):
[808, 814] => 17.1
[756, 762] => 16.7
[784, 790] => 16.7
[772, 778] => 16.6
